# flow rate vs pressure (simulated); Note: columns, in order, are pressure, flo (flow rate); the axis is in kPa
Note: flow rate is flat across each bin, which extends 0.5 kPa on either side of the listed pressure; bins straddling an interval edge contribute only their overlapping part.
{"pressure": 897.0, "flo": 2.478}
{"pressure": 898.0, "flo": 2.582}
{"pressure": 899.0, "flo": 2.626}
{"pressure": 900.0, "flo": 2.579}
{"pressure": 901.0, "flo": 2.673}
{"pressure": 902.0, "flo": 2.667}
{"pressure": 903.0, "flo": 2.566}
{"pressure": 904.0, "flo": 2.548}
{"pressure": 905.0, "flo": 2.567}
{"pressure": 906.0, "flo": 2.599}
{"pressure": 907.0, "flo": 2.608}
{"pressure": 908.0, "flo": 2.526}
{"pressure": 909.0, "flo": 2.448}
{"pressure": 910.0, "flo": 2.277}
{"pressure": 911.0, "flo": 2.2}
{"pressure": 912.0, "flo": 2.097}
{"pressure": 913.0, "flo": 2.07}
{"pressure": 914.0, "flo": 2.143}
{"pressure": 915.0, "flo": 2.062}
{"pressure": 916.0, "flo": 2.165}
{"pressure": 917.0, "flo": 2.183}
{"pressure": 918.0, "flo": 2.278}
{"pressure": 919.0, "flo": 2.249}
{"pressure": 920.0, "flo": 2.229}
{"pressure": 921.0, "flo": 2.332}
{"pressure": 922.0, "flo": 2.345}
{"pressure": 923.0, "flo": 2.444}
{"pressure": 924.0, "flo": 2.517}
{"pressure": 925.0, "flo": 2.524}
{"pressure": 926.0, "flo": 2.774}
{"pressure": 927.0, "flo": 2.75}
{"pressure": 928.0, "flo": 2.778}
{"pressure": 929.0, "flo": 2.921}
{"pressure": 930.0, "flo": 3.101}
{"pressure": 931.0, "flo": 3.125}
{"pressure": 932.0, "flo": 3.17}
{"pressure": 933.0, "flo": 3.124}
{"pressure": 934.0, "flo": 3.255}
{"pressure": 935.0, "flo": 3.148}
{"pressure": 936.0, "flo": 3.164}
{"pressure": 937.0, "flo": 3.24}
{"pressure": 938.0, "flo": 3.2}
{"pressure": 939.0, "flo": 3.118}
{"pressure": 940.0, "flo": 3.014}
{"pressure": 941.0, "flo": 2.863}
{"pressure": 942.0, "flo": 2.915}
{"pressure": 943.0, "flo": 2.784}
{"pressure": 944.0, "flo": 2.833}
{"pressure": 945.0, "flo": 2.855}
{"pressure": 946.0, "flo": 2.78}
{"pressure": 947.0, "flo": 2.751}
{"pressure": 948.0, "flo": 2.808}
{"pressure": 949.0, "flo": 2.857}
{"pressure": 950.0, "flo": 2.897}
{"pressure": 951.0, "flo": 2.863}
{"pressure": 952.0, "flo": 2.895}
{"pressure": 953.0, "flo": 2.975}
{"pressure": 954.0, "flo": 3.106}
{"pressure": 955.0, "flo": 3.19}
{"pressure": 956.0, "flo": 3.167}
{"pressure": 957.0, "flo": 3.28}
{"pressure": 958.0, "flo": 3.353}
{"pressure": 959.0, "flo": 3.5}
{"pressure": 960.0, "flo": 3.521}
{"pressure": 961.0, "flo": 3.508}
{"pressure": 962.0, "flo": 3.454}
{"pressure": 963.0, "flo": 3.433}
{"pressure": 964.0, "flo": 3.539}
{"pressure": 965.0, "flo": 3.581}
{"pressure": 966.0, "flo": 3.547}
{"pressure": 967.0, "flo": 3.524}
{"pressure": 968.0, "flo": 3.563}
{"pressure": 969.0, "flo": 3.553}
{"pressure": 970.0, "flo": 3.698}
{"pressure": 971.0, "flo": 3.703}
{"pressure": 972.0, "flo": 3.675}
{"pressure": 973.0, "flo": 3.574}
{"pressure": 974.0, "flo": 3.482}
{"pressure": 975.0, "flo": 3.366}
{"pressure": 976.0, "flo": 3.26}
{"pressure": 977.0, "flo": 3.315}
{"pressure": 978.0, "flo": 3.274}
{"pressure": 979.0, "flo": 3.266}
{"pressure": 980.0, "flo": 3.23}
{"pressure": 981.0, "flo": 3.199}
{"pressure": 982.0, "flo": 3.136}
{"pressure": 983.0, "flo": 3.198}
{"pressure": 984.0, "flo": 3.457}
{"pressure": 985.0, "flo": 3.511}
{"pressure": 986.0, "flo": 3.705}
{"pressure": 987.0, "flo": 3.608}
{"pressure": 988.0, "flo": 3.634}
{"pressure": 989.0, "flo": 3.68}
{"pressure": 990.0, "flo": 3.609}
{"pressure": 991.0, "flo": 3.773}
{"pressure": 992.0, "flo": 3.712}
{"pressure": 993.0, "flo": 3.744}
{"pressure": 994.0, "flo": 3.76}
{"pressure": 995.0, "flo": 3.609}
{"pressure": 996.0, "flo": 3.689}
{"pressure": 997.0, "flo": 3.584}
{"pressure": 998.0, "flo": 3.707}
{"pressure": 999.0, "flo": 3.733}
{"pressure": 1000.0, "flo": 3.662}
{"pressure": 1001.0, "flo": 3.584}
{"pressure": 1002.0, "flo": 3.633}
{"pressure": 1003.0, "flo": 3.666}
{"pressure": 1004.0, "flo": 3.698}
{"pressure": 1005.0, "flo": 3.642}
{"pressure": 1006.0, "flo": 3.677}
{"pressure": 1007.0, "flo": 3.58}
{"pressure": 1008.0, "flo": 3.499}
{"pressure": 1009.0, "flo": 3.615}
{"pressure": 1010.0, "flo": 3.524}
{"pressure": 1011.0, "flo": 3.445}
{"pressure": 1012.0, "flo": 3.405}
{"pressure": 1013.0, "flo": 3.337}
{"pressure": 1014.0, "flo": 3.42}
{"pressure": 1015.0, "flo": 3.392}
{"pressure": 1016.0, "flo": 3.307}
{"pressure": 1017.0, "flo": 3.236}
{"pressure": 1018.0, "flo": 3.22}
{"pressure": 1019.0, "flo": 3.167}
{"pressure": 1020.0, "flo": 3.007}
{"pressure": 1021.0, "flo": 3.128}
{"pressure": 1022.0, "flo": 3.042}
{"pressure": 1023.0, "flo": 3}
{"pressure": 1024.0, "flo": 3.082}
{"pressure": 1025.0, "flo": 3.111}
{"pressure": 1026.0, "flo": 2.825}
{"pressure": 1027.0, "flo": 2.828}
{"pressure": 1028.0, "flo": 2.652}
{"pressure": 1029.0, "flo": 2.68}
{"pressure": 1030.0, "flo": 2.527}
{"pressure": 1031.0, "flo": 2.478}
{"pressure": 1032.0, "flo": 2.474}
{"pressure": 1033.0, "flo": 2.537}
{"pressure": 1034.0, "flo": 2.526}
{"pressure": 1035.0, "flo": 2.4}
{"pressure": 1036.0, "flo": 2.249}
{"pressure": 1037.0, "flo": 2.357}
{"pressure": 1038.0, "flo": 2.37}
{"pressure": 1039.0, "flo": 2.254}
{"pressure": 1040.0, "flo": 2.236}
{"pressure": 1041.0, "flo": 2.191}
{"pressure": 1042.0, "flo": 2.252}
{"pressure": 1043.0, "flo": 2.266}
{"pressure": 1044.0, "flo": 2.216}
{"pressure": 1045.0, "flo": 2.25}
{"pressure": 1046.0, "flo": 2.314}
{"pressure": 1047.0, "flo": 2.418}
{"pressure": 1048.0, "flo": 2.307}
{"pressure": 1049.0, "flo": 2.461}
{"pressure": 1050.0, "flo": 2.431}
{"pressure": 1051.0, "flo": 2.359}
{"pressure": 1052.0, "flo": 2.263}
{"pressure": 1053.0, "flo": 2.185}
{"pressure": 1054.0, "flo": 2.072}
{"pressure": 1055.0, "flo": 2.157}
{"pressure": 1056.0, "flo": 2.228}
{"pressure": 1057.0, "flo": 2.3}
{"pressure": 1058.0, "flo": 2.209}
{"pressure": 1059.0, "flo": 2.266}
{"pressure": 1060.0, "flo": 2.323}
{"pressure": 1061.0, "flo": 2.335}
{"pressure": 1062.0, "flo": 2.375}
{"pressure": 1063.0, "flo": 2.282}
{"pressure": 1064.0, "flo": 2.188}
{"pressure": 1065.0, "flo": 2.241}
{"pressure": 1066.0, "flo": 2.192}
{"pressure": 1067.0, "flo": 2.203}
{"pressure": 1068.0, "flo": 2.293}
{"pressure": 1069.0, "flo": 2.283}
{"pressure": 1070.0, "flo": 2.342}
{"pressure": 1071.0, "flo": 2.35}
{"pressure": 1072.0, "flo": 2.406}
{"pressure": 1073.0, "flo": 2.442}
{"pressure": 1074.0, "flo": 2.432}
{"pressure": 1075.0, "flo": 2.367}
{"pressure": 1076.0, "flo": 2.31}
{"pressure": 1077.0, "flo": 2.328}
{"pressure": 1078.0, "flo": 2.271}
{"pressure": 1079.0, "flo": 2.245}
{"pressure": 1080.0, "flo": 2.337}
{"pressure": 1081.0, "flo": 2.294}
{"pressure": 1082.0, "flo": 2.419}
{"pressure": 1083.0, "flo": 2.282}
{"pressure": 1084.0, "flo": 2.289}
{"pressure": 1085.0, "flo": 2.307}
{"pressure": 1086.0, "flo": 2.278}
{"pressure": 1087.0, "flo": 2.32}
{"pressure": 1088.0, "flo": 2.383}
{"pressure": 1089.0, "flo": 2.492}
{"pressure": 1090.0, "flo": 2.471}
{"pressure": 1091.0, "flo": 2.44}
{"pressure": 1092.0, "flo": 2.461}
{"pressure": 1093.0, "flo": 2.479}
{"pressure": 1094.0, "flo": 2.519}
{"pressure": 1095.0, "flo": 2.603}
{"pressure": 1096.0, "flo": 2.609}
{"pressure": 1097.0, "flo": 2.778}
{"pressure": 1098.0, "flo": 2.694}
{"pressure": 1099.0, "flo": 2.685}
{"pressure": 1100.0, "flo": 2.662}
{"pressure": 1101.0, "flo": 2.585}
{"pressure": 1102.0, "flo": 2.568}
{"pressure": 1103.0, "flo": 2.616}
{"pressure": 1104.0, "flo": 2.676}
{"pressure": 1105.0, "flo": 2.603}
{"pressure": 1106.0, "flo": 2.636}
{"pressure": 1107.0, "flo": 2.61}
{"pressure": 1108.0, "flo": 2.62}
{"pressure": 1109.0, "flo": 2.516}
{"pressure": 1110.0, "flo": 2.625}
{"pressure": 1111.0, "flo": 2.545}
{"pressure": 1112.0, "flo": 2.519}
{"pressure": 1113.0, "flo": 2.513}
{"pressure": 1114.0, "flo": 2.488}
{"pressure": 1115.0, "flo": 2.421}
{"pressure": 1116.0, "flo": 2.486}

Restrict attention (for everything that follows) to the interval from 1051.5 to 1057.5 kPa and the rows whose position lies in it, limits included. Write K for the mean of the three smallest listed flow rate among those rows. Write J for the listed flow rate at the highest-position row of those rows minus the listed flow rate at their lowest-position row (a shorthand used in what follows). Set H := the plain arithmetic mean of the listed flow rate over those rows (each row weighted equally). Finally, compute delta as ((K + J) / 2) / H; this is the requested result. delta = 0.49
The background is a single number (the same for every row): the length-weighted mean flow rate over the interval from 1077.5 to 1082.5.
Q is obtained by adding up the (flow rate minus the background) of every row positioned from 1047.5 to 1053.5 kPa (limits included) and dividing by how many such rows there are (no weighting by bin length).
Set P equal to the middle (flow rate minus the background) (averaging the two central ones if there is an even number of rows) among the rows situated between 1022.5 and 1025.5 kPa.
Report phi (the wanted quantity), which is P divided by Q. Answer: 36.4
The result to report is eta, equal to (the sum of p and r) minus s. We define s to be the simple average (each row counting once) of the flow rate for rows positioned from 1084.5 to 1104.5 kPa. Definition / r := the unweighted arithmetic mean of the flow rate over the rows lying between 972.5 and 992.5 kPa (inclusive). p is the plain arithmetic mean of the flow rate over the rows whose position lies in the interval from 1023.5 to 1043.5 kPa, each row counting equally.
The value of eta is 3.4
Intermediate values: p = 2.51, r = 3.45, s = 2.5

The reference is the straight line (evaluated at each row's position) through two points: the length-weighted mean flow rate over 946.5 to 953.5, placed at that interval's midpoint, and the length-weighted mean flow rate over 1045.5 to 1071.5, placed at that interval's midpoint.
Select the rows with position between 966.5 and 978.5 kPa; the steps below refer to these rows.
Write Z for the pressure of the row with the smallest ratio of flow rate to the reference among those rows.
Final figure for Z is 976.0 kPa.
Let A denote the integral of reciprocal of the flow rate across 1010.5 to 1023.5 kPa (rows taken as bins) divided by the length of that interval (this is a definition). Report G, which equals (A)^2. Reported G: 0.096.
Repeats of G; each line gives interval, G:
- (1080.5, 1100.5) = 0.165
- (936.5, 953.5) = 0.118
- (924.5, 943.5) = 0.112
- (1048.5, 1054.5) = 0.191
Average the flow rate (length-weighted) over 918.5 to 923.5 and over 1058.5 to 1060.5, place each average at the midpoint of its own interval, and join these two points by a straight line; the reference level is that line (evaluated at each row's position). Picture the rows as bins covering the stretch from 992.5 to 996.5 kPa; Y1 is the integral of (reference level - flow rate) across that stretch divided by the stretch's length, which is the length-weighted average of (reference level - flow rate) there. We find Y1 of -1.4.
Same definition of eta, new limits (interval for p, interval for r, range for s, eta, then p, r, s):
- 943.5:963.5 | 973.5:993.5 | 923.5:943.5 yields 3.6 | 3.10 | 3.46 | 3.0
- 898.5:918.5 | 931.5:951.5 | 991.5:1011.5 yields 1.7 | 2.39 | 2.98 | 3.6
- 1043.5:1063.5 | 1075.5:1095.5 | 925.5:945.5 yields 1.7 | 2.29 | 2.38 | 3.0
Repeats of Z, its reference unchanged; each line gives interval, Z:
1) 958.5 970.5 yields 963.0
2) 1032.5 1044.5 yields 1041.0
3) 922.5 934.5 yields 923.0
